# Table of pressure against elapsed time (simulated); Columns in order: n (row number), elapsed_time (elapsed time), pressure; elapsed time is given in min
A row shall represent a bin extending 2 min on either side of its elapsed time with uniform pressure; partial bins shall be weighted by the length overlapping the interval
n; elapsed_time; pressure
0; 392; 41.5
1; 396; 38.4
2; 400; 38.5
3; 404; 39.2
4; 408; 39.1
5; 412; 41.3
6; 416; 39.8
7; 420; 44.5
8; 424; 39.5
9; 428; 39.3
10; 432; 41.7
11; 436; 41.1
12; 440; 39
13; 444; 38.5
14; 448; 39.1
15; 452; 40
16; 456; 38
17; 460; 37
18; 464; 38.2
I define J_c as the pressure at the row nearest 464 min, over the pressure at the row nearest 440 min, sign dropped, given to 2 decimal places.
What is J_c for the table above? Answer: 0.98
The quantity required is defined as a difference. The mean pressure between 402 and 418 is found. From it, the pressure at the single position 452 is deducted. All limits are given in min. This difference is -0.15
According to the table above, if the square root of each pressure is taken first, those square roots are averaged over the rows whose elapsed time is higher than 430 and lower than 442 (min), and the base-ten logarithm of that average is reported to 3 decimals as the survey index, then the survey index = 0.804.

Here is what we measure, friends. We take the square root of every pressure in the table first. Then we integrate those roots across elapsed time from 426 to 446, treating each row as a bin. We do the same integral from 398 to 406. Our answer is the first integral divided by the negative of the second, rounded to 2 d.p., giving -2.53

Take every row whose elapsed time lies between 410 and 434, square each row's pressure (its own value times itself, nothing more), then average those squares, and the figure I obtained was 1686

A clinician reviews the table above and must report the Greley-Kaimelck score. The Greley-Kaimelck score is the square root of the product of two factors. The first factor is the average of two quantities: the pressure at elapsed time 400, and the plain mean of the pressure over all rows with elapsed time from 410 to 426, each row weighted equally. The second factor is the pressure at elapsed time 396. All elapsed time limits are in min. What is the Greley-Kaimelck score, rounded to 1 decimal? 39.1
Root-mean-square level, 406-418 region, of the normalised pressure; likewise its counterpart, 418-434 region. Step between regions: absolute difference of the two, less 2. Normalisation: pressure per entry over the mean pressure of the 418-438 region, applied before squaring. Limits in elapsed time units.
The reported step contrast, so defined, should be -1.97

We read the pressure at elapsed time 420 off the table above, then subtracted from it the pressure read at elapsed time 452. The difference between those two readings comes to 4.5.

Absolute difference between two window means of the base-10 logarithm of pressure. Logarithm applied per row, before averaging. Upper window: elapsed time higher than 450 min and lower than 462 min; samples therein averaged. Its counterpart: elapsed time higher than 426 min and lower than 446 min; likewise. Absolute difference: 0.018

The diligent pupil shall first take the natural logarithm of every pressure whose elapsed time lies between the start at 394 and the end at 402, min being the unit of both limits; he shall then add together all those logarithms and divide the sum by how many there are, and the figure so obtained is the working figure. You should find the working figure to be 3.649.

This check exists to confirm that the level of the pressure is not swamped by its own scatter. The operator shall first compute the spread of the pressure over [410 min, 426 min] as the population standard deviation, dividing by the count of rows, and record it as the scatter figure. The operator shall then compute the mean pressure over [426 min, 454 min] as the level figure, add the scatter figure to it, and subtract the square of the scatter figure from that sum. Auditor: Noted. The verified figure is 38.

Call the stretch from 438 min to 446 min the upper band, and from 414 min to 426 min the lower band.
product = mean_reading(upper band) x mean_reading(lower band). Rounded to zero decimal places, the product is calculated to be 1599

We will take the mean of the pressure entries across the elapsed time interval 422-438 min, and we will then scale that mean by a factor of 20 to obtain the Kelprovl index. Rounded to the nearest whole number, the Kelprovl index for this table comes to 808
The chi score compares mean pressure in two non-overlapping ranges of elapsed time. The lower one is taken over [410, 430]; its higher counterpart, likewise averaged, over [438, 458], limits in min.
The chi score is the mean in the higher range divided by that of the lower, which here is 0.95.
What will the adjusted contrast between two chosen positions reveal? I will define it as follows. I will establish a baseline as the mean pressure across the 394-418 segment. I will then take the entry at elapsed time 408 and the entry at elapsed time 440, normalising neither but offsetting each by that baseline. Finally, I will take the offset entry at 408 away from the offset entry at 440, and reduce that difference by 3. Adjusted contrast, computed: -3.1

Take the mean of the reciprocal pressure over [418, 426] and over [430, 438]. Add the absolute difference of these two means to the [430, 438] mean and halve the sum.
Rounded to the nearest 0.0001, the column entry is 0.0122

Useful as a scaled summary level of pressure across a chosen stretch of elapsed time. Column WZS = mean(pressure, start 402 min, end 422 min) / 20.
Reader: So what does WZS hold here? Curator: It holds 2.04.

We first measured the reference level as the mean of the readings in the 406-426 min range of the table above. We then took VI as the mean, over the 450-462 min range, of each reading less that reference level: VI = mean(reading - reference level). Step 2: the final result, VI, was -2.5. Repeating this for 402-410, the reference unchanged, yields -1.7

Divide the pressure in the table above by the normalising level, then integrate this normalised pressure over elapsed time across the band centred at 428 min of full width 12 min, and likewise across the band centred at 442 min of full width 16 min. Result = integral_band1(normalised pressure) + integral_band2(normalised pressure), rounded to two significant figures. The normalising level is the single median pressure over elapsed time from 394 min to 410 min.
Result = 29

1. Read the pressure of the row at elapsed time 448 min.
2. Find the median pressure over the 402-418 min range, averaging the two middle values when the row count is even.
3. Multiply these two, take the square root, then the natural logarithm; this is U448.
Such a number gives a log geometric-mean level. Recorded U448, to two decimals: 3.67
